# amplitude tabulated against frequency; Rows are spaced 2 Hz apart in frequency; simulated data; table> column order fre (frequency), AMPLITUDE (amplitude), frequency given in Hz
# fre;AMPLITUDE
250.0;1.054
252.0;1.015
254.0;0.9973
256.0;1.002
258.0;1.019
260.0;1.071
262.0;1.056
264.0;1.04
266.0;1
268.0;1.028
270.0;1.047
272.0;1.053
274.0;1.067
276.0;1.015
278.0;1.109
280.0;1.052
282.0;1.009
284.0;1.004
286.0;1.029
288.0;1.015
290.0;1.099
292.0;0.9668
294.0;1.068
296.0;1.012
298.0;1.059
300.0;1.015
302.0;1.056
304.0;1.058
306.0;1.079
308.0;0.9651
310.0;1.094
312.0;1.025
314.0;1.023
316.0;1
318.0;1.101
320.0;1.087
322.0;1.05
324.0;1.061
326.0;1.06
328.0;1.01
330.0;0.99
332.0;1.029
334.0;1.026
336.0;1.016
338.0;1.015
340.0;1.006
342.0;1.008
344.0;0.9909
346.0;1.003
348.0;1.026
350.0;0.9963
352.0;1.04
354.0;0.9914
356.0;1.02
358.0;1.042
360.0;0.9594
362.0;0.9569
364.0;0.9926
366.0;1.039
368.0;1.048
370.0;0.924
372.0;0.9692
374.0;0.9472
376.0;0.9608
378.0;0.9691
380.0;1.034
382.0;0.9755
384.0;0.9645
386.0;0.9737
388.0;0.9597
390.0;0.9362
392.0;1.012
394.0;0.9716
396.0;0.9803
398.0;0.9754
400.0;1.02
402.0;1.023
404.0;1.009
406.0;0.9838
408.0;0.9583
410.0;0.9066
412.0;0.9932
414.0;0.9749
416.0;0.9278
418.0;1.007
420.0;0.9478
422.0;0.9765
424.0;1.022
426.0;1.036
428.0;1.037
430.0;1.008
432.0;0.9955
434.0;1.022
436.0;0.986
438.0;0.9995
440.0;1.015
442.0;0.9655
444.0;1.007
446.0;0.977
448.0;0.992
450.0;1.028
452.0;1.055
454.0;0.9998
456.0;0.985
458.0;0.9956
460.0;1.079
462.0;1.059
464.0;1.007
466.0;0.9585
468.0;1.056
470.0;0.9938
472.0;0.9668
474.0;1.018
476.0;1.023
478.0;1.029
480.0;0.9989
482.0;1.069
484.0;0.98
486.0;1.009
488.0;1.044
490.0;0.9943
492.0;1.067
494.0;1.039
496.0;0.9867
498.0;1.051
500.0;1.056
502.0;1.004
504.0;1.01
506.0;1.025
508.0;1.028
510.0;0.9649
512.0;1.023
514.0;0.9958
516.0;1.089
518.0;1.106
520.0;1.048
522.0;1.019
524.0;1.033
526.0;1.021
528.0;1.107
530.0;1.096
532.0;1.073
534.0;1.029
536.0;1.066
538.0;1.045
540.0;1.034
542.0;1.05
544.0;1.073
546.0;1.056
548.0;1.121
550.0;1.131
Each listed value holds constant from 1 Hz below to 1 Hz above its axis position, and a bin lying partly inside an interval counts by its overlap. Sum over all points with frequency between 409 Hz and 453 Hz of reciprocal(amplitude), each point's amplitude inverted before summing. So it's 22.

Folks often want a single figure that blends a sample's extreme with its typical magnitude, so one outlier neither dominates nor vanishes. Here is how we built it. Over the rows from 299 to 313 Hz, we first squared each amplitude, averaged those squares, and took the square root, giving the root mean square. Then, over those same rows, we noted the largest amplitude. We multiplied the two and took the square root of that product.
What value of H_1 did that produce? 1.07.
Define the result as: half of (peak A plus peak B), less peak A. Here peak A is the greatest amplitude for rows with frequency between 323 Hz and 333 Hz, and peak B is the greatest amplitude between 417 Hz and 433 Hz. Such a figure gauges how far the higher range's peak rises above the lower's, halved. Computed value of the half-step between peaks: -0.012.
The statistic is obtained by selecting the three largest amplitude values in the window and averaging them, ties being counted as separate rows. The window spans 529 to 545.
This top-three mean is 1.08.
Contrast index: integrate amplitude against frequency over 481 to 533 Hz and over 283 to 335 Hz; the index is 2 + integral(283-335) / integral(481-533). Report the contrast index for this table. 3.00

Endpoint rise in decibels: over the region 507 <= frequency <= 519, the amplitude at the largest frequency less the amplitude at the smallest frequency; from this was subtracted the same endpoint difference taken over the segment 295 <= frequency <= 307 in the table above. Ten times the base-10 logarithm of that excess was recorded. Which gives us -20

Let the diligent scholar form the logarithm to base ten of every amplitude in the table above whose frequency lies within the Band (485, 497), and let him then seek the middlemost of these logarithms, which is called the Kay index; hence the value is 0.010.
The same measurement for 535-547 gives 0.022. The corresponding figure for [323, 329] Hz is 0.025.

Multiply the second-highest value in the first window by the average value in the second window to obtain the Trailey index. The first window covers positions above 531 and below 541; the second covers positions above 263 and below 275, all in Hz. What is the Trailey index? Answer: 1.11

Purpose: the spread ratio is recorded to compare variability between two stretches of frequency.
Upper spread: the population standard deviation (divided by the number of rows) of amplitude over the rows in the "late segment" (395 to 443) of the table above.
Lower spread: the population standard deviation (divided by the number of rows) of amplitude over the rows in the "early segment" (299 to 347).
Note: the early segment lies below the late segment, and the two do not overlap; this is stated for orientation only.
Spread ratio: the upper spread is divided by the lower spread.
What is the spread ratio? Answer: 0.92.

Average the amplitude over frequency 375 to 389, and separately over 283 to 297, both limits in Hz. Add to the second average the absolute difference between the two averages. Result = 1.08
